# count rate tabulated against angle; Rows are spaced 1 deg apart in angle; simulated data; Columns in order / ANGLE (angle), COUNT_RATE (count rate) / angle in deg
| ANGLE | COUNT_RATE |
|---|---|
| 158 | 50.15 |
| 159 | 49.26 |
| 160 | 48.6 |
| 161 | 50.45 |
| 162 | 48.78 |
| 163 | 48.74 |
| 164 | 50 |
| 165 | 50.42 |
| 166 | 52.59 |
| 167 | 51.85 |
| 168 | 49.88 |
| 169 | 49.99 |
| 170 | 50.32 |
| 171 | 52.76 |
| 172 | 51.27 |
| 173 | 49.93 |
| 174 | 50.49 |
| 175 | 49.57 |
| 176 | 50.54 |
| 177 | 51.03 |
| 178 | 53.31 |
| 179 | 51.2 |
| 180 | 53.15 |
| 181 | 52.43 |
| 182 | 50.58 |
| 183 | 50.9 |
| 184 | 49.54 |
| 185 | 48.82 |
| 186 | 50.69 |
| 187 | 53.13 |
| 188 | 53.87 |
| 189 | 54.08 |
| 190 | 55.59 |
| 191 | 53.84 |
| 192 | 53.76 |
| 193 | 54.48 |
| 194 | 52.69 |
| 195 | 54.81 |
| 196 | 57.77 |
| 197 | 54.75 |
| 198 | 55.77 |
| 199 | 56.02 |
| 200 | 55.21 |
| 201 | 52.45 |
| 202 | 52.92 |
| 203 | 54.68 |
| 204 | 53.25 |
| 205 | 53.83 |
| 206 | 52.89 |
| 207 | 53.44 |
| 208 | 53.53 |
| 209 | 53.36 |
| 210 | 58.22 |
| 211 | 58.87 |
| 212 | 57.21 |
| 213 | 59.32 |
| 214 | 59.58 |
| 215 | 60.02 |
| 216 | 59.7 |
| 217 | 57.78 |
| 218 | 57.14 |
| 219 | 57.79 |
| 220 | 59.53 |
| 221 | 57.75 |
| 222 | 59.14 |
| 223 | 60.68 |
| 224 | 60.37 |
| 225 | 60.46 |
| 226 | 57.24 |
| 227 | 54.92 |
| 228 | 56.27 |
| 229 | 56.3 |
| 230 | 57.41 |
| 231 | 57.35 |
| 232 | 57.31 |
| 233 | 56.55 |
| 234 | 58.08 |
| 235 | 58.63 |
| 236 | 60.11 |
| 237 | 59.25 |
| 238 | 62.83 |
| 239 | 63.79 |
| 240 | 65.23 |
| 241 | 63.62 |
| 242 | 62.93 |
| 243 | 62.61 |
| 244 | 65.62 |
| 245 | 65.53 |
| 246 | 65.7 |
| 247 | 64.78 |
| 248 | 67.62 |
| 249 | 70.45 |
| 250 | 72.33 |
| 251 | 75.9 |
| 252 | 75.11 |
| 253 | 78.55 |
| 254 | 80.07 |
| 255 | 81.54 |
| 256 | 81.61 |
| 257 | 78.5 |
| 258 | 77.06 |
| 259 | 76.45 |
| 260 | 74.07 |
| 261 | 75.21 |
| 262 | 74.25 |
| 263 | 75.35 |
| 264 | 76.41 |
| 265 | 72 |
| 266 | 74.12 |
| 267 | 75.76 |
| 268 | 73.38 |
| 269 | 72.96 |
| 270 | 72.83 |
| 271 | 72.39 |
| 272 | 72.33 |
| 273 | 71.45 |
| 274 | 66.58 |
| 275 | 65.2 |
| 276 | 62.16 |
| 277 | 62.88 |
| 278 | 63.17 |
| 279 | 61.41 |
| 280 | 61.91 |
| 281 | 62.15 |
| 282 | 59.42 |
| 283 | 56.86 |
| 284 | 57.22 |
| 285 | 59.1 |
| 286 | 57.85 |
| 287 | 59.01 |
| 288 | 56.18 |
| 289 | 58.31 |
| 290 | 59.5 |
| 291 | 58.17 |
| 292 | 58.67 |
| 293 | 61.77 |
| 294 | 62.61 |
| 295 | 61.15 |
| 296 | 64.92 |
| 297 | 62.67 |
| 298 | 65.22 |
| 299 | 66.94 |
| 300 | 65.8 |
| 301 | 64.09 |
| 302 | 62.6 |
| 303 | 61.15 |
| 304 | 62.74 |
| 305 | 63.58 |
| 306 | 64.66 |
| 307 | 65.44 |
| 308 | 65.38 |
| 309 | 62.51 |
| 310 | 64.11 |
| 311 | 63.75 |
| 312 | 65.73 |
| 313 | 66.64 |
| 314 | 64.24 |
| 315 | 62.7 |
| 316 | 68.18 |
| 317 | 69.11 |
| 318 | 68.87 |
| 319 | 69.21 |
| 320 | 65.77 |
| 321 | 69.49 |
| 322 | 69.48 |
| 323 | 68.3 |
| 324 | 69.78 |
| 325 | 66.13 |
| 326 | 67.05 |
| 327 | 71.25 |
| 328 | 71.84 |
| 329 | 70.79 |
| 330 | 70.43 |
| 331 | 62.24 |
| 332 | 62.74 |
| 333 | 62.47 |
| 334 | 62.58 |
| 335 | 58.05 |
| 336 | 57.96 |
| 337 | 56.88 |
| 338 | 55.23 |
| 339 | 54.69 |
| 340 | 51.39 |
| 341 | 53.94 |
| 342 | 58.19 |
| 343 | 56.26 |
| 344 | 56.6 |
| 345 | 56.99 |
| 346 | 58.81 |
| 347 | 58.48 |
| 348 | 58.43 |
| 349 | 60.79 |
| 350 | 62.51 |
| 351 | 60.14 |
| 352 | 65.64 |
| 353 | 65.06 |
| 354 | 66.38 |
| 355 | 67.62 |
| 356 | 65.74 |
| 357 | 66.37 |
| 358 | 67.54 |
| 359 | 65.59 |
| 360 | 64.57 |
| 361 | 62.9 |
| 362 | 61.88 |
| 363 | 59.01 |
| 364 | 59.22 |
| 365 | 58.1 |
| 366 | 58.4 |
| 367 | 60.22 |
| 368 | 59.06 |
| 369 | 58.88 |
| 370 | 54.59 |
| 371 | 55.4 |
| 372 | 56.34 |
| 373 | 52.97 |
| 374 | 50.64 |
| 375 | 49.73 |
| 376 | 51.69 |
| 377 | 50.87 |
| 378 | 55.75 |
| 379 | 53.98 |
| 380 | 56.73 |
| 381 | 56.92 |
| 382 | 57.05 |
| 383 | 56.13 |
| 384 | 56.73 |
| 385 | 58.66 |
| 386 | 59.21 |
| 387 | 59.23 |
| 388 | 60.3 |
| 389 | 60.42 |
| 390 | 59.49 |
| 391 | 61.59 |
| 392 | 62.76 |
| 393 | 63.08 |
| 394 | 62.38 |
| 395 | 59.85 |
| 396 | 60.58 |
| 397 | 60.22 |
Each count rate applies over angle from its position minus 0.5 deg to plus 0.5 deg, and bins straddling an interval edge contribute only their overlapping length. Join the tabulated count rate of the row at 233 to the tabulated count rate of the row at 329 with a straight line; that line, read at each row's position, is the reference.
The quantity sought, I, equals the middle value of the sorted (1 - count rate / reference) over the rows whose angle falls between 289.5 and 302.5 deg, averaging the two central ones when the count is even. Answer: 0.05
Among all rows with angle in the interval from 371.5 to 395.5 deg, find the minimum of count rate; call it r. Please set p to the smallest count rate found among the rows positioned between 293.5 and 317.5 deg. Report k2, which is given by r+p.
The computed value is 111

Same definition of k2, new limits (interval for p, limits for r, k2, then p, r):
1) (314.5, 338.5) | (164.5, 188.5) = 104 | 55.23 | 48.82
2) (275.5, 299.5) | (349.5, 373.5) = 109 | 56.18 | 52.97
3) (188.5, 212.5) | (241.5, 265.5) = 115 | 52.45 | 62.61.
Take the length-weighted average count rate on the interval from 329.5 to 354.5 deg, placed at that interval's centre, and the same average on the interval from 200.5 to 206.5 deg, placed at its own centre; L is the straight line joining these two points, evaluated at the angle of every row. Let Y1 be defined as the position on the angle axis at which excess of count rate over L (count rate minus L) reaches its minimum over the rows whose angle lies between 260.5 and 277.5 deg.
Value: 276 deg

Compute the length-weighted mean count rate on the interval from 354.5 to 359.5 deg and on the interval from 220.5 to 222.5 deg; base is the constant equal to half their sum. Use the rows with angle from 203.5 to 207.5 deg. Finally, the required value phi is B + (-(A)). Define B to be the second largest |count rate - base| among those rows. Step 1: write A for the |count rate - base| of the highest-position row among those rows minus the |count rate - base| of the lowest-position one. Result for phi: 9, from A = -0.2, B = 9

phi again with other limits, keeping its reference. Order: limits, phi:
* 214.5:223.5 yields 5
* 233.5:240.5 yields 6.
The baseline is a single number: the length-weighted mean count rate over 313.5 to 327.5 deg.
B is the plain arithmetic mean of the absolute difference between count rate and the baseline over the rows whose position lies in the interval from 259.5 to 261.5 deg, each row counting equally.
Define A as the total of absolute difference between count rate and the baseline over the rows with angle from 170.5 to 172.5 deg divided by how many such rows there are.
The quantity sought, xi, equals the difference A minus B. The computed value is 9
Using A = 15.8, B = 6.8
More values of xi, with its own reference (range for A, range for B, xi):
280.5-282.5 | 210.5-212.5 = -3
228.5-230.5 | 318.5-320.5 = 9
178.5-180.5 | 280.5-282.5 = 9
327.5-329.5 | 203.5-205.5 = -11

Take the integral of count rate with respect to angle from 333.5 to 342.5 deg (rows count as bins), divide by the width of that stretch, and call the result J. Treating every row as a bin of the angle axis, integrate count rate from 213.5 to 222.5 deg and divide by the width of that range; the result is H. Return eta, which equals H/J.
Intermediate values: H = 59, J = 57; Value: 1.04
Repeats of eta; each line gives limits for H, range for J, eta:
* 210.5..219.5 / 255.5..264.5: 0.77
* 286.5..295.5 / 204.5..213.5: 1.07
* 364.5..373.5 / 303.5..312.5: 0.89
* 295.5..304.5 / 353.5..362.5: 0.98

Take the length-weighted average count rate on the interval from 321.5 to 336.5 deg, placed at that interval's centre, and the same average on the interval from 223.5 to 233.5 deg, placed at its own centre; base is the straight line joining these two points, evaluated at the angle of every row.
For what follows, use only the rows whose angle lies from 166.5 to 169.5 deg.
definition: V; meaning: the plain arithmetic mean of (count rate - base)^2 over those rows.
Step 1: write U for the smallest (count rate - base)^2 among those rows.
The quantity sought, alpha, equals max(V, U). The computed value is 4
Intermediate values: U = 0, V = 4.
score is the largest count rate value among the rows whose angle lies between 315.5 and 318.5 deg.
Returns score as 69.11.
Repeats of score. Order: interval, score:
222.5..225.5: 60.68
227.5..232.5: 57.41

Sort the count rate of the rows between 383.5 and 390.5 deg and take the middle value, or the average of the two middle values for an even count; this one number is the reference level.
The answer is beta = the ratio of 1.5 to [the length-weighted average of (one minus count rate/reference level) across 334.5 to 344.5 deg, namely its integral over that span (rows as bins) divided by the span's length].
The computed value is 27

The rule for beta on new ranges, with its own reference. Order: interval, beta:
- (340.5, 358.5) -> -41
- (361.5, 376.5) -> 31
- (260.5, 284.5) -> -10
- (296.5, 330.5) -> -12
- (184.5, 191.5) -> 14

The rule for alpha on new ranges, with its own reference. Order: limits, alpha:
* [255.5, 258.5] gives 372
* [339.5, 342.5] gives 166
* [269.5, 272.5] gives 131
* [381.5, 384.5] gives 199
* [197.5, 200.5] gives 1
